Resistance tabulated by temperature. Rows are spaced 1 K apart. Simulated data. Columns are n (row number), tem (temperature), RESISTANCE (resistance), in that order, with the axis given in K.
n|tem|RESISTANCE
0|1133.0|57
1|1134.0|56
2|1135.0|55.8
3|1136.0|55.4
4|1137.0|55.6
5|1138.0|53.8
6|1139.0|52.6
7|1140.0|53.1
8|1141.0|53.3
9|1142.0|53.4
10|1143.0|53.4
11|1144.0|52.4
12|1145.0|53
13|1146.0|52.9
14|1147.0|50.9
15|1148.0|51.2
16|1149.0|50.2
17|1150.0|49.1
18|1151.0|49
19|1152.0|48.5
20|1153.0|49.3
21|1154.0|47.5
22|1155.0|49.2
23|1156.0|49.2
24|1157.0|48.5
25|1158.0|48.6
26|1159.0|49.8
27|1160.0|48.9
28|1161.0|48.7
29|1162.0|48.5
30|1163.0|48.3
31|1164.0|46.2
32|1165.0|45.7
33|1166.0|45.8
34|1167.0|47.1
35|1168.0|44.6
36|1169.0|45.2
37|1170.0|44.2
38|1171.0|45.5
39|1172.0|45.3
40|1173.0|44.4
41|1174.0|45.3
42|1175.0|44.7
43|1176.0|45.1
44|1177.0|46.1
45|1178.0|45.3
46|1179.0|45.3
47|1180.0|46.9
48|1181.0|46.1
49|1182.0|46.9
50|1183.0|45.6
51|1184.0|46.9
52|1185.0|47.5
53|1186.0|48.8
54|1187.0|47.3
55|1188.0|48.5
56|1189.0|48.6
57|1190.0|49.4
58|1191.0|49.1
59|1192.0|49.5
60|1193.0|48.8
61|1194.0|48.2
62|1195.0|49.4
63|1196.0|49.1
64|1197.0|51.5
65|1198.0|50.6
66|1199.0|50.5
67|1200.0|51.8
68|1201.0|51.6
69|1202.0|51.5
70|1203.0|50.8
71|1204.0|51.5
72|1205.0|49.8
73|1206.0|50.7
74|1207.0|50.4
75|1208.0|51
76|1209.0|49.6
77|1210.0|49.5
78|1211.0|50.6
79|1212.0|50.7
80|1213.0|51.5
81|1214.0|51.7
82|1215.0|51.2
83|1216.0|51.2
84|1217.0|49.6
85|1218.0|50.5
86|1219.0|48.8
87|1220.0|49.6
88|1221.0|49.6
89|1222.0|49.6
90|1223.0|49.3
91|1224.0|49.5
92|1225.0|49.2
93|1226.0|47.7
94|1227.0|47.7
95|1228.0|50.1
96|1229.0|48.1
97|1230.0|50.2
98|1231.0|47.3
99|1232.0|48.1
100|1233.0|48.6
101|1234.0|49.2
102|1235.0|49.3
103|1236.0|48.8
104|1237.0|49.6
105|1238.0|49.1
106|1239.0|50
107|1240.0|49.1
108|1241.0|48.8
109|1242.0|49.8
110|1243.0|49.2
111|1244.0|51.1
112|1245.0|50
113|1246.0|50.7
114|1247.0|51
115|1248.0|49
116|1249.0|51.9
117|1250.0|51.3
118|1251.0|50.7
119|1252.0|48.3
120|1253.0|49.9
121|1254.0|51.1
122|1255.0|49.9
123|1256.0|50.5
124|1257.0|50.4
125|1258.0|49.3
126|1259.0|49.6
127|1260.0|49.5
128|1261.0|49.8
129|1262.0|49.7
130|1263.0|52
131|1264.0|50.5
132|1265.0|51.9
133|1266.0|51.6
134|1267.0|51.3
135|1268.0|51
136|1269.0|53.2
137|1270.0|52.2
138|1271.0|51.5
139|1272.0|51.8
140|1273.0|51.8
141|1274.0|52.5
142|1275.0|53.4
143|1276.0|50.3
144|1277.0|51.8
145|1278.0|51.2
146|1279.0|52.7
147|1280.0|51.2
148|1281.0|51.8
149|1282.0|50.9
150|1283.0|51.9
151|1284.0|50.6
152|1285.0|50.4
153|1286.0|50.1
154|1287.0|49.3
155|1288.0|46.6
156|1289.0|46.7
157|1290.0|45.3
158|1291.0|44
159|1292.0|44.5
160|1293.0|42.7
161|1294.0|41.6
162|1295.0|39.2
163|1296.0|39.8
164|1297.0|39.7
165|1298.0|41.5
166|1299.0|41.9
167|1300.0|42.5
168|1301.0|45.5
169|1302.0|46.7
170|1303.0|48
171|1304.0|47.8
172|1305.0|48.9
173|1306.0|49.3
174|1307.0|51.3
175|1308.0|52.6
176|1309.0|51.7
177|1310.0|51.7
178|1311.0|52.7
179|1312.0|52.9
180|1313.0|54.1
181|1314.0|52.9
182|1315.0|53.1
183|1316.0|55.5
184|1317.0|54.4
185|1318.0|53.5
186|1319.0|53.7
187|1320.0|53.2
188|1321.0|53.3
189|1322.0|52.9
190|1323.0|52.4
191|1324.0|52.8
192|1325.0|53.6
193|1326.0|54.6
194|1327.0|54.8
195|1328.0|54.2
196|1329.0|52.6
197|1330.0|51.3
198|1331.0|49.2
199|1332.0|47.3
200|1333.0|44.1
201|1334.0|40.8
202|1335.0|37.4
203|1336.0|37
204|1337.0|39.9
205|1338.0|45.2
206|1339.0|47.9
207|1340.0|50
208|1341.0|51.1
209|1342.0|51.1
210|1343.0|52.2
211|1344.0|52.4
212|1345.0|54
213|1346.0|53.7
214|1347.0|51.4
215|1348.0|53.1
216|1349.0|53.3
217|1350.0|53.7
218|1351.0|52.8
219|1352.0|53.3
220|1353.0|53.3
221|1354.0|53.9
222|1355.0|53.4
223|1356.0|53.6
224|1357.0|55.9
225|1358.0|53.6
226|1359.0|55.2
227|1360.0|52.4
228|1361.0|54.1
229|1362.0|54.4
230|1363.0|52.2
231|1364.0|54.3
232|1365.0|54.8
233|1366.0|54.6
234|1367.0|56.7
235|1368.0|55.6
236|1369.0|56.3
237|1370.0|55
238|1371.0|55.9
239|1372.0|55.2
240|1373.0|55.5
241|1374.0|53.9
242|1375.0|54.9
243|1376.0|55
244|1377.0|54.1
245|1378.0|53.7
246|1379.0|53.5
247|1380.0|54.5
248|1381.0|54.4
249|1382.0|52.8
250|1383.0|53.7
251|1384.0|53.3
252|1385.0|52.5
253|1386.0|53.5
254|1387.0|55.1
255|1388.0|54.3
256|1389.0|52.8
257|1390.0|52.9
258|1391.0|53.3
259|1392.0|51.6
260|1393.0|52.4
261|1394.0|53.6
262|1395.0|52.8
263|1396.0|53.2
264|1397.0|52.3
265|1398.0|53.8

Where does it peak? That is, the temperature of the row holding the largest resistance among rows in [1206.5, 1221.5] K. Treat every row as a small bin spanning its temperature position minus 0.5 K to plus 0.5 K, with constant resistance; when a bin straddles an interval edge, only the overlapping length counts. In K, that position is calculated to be 1214.0 K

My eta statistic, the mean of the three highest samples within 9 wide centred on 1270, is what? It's 53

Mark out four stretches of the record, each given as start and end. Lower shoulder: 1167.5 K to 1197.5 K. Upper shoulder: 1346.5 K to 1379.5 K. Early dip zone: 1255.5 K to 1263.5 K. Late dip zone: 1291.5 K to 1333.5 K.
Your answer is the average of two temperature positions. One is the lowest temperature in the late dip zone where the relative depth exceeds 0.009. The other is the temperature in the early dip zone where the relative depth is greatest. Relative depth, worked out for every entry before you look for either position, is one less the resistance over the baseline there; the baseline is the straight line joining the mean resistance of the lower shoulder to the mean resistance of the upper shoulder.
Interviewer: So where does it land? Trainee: 1275.0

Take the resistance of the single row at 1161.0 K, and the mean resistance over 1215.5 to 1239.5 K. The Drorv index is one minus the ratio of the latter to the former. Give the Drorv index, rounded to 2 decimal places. -0.01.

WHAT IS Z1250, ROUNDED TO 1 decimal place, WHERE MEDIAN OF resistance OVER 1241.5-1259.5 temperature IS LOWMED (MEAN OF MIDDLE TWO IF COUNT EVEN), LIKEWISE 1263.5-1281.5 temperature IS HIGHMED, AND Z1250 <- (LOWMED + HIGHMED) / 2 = 51.0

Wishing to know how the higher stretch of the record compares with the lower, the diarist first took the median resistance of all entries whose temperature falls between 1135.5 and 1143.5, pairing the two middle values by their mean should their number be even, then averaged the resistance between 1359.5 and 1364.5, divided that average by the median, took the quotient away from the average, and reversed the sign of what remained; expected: -52.5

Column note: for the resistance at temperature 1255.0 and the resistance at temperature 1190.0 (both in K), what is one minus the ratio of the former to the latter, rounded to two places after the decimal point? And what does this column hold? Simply -0.01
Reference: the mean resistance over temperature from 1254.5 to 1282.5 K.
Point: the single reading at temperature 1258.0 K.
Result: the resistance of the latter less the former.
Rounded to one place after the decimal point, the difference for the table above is -1.9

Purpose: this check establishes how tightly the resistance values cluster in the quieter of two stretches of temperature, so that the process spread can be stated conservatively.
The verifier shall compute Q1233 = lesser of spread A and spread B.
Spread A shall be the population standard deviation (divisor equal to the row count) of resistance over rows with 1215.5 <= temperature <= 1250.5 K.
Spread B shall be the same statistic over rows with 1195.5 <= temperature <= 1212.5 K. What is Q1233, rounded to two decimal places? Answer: 0.77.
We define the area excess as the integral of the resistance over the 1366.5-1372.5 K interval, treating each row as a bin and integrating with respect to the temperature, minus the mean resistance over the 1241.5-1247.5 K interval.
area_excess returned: 284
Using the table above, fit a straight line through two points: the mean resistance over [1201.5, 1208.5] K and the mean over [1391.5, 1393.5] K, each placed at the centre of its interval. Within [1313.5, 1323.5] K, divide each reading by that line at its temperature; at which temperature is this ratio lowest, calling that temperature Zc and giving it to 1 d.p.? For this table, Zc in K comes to 1323.0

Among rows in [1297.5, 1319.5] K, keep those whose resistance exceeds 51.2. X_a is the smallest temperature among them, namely 1307.0 K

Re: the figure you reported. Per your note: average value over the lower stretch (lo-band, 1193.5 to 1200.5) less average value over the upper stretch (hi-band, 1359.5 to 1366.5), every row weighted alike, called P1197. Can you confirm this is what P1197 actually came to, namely -3.7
